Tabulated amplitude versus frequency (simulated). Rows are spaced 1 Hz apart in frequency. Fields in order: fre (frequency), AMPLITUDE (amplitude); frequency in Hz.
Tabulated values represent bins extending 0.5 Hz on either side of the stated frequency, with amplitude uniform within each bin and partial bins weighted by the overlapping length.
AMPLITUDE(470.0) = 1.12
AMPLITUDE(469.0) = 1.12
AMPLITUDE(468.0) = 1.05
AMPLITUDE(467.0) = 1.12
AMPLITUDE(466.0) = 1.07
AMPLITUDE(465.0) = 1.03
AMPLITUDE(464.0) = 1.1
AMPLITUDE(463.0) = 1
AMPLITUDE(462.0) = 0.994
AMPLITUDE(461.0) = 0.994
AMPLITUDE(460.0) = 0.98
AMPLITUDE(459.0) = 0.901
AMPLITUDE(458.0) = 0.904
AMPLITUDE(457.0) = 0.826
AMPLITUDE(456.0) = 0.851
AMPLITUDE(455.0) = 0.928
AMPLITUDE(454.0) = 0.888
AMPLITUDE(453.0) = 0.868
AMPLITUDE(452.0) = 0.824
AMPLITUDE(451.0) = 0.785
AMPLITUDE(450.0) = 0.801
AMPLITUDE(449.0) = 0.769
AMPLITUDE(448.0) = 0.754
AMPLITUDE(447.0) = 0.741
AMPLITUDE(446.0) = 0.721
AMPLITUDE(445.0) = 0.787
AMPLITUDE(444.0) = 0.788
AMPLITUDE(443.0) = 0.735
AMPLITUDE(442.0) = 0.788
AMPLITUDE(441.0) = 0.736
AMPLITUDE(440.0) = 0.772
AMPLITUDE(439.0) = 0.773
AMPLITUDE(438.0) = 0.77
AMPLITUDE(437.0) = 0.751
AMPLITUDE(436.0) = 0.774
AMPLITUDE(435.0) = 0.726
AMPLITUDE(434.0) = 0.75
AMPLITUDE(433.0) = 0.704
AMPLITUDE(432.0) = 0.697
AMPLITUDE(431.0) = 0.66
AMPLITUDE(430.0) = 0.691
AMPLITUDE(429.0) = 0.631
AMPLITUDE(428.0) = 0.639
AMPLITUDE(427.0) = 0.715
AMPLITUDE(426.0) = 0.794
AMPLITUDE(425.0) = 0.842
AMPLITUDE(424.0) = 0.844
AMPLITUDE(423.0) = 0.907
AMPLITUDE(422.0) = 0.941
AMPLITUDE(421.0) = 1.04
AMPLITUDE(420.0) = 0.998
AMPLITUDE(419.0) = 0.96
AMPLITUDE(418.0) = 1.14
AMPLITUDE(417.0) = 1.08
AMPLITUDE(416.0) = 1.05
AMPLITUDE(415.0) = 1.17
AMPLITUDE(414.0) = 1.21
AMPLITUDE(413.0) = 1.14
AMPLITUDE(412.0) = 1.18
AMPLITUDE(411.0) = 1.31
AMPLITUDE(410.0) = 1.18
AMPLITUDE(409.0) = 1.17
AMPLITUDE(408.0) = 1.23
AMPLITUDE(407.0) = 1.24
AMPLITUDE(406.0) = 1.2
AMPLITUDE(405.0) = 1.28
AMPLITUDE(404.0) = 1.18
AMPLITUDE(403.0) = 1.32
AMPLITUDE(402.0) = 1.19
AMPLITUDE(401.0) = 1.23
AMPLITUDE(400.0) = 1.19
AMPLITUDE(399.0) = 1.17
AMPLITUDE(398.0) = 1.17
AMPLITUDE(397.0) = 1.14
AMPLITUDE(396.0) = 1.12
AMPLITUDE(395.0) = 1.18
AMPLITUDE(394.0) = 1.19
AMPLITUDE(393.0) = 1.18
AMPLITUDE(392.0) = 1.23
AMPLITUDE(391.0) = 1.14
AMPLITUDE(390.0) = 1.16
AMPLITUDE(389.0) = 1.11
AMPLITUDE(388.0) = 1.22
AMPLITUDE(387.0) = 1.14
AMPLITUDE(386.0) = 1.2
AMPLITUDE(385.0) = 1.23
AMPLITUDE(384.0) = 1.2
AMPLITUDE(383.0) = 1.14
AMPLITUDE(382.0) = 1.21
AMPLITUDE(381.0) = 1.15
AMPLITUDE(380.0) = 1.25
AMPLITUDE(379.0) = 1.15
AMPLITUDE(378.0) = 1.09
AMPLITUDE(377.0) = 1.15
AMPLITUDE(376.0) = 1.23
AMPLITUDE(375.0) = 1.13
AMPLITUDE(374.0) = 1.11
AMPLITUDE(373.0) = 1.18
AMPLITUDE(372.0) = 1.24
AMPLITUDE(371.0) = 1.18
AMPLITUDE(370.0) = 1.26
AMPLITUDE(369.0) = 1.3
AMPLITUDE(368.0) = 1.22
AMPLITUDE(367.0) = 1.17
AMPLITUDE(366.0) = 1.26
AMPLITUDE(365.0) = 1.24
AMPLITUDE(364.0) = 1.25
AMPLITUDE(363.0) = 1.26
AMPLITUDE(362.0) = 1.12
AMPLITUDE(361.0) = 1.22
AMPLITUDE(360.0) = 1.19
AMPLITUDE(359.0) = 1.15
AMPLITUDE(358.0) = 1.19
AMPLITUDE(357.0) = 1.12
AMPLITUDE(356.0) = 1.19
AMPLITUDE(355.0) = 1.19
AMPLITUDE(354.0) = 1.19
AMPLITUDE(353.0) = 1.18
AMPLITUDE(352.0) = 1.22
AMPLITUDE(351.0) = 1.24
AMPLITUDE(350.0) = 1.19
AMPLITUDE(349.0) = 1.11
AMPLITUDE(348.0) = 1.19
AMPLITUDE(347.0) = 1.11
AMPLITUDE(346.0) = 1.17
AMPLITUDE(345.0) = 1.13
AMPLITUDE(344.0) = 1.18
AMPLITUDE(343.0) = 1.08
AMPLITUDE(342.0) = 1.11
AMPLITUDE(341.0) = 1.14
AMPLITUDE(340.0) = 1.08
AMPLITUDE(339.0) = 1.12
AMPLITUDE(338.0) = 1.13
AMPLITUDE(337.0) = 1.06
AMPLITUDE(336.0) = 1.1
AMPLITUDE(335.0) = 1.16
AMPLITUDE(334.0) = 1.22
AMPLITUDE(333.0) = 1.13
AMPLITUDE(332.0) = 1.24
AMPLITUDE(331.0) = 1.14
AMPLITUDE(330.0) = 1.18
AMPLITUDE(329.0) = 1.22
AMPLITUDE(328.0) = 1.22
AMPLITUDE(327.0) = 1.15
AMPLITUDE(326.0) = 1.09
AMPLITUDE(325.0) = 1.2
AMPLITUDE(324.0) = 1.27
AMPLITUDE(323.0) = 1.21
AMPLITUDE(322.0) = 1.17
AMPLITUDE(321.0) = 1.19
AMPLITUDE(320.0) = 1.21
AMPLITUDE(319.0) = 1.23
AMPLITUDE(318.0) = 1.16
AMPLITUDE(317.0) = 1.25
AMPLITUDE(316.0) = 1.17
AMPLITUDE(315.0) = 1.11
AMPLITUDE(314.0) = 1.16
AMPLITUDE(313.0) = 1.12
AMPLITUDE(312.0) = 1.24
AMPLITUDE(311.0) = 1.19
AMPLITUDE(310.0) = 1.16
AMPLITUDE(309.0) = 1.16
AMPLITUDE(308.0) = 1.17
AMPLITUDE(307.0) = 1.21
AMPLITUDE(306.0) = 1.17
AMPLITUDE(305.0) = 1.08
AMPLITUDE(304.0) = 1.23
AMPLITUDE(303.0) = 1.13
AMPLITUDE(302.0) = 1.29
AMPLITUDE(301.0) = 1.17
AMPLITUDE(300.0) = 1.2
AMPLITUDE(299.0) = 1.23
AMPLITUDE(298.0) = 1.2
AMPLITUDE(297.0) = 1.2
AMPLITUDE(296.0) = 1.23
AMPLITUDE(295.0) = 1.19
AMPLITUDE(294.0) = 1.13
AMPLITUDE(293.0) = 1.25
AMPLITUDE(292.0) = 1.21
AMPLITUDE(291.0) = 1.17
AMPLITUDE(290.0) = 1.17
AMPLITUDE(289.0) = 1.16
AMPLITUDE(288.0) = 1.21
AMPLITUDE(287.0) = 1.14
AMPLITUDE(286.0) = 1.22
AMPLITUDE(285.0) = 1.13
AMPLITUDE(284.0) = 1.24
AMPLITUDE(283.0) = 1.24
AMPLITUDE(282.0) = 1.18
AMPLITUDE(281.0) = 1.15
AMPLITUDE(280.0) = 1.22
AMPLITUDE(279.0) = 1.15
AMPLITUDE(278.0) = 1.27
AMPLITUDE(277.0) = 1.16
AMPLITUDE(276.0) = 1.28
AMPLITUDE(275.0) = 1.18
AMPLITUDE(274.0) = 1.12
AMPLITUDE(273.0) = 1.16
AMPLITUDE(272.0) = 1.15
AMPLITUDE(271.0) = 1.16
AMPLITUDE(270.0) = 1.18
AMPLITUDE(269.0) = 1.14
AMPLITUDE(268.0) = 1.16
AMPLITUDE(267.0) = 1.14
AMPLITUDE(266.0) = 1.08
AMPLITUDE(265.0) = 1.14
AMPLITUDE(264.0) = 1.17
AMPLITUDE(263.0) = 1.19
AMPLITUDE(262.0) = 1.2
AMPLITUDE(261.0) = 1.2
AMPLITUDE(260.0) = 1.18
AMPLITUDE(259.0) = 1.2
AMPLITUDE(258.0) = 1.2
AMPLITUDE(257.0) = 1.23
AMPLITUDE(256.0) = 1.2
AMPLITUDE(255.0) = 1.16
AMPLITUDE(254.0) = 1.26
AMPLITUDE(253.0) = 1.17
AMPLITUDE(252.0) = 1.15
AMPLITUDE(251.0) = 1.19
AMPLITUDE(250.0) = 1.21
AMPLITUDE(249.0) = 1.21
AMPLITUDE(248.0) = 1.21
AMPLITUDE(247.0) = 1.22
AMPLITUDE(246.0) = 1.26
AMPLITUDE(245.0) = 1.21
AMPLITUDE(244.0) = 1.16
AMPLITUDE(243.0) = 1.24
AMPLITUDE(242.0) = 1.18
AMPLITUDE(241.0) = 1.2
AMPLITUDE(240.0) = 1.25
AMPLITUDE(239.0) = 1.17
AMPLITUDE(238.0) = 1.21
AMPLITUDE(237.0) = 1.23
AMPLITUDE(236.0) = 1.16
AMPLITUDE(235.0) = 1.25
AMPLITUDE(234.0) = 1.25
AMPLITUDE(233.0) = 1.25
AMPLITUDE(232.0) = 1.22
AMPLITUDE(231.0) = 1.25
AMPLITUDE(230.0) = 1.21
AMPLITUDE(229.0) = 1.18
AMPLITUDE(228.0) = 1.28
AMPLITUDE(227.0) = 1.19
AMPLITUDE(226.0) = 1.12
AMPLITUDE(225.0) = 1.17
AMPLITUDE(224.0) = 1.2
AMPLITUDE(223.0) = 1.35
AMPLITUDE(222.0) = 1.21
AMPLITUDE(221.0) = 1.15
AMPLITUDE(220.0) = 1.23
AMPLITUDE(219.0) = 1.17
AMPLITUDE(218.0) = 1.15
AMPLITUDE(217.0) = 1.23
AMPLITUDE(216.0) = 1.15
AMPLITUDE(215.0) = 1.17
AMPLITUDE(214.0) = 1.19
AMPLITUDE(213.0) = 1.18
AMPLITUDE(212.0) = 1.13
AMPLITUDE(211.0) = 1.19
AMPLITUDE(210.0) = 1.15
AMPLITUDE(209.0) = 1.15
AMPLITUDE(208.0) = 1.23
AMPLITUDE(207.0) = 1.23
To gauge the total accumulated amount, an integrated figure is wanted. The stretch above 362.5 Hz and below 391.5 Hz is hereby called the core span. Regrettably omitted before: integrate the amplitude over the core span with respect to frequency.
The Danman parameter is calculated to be 35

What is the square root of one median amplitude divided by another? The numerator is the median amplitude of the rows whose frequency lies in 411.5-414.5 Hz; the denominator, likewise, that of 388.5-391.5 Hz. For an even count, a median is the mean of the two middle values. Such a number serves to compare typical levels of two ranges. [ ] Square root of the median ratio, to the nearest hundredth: 1.02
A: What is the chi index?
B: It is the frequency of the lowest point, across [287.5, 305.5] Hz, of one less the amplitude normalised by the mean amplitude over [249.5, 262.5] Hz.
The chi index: 302.0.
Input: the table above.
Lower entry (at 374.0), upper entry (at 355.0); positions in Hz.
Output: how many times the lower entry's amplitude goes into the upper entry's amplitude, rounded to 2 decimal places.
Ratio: 1.07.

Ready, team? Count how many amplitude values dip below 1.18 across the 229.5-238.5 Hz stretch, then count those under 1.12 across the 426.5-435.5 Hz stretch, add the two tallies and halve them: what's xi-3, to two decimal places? 5.00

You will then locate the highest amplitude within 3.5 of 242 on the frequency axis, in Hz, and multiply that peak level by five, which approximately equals 6.25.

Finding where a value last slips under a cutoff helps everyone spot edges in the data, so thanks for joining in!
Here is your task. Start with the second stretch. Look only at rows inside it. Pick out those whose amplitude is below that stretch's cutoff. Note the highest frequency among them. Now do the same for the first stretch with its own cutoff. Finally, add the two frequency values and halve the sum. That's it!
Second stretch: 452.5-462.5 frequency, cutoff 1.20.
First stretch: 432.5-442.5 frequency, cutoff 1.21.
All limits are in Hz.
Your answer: 452.0 Hz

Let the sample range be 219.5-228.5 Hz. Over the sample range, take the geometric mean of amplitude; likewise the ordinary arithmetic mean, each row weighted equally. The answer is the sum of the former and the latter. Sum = 2.42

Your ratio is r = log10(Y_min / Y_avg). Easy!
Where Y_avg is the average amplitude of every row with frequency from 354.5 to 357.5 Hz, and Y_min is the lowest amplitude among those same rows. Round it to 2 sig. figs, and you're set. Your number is -0.018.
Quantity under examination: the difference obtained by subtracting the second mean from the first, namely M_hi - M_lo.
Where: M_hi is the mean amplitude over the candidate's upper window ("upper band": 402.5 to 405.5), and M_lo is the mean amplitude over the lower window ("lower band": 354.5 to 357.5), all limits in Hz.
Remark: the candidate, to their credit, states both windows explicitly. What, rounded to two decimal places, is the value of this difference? 0.09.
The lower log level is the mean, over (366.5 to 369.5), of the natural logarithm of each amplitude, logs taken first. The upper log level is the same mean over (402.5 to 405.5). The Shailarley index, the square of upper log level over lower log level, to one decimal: 1.2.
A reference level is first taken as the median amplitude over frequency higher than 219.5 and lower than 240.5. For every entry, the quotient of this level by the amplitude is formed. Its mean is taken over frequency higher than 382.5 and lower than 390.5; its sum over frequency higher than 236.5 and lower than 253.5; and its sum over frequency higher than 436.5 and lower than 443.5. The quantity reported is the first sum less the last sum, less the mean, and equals 5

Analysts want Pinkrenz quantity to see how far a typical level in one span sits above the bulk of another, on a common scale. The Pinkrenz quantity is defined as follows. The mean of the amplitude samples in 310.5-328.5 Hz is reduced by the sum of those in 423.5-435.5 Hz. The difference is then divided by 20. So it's -0.375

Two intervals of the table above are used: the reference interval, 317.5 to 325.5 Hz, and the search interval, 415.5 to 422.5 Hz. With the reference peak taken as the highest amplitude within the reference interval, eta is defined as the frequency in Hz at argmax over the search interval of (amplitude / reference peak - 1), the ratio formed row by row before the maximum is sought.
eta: 418.0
